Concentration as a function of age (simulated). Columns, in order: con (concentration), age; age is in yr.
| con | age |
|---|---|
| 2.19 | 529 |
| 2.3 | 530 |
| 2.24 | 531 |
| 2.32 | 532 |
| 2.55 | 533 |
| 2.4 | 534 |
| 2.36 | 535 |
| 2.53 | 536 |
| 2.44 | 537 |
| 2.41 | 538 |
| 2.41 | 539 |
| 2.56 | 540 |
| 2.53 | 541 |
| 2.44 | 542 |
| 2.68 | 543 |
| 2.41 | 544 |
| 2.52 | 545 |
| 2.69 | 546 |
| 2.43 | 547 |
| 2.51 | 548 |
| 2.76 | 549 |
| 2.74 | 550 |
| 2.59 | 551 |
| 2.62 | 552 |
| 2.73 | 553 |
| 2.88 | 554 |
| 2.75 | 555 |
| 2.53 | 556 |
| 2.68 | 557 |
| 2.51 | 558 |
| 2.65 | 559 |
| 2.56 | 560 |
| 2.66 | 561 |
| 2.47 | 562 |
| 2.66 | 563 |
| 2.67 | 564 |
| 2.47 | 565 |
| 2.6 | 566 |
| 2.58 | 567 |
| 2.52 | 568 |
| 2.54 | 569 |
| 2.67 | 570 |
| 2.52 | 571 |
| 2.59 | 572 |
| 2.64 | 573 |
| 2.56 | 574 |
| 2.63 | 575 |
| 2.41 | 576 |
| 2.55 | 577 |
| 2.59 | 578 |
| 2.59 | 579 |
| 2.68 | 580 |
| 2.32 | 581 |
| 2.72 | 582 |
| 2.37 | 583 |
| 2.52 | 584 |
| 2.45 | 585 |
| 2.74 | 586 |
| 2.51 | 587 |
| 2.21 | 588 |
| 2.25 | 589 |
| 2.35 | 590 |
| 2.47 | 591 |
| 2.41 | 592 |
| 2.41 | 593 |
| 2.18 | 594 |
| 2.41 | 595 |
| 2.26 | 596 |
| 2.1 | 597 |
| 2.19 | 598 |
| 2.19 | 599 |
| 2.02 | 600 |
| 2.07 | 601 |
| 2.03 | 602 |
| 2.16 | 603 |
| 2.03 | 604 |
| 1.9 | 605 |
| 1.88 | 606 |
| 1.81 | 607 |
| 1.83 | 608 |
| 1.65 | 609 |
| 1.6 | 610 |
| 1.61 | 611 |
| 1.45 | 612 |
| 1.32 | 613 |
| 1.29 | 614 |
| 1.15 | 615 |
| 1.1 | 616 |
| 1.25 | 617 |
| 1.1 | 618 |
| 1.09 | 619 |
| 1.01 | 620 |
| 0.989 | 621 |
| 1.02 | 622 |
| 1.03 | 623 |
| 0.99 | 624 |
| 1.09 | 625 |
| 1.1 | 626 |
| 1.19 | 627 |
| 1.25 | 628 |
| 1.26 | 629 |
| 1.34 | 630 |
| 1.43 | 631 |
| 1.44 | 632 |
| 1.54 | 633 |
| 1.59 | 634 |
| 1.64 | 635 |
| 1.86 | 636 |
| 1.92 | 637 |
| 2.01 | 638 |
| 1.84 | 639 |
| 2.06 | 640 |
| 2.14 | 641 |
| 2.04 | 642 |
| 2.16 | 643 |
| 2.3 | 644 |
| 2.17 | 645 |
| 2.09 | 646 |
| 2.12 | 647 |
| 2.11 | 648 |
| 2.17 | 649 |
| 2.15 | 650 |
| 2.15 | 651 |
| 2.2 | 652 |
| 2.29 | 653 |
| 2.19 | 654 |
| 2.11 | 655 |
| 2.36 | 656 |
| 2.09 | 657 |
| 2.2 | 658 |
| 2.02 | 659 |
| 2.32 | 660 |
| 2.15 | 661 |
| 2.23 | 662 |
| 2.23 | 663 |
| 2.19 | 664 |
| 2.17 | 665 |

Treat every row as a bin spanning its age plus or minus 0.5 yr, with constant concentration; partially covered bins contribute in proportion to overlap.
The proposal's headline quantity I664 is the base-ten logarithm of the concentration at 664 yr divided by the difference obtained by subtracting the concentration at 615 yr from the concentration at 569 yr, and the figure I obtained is 0.20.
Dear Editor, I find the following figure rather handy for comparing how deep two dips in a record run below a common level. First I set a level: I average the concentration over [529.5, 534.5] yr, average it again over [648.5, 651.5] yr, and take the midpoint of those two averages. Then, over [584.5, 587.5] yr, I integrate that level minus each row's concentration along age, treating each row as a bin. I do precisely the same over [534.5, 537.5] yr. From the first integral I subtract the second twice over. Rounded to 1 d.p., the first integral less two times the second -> 0.2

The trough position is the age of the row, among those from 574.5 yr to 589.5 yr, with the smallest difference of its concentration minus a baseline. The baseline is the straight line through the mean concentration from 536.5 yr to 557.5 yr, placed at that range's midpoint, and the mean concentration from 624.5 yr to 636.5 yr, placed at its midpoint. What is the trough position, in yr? 588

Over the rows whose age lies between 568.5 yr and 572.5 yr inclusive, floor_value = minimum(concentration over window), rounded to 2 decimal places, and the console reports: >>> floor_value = 2.52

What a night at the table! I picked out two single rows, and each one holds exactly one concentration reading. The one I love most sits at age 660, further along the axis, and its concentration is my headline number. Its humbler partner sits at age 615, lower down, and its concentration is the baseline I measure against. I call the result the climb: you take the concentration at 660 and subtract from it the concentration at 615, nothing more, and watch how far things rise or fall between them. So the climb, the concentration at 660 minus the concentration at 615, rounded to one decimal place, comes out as 1.2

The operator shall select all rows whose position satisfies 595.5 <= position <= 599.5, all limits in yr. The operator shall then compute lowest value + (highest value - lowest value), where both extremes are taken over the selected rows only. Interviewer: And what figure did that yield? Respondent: 2.3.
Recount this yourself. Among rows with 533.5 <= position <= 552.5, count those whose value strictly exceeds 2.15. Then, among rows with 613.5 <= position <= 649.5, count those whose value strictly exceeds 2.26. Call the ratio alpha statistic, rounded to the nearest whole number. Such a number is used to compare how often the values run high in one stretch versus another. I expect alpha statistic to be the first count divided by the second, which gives 19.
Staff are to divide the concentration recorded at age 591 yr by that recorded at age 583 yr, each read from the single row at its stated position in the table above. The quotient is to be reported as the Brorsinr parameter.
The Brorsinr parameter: 1.04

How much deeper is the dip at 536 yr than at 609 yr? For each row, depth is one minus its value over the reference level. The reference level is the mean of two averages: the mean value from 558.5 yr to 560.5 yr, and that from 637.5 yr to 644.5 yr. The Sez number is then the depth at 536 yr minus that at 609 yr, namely -0.38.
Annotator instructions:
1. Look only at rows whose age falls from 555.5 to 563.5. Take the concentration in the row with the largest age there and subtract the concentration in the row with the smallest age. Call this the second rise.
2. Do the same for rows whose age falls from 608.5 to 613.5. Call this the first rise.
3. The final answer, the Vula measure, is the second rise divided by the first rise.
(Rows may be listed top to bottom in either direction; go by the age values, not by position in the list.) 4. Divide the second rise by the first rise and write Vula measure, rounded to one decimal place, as -0.4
